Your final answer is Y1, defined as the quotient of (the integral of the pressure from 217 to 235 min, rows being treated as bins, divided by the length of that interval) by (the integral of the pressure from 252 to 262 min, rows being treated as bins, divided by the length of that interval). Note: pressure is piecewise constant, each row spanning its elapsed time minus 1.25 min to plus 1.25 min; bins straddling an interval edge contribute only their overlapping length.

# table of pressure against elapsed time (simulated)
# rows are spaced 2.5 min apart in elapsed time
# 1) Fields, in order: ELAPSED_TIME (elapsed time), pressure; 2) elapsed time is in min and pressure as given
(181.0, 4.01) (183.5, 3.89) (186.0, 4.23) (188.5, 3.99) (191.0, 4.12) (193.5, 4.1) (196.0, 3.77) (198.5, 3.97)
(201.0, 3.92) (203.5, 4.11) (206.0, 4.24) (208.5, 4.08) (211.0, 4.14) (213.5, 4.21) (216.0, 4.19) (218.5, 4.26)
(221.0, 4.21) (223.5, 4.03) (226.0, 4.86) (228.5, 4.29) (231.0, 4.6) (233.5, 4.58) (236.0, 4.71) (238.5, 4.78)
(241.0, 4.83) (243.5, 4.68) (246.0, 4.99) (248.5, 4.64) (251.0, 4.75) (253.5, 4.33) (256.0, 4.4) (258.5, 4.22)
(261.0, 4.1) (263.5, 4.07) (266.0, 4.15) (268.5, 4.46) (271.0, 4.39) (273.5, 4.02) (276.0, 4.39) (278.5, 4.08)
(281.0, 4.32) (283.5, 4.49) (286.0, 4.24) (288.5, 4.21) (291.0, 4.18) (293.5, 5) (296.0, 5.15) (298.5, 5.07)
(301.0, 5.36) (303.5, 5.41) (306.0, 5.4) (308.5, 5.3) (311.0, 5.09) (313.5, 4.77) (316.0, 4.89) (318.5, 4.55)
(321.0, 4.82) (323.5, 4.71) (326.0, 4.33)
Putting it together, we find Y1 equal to 1.03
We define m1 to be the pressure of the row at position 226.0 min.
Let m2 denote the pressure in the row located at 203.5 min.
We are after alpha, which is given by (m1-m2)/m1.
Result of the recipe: 0.15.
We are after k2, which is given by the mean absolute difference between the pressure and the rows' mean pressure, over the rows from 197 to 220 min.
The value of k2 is 0.09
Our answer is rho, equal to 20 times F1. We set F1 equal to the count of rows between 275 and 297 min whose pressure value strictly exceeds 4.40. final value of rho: 60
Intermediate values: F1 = 3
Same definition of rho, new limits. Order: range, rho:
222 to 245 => 140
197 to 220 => 0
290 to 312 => 160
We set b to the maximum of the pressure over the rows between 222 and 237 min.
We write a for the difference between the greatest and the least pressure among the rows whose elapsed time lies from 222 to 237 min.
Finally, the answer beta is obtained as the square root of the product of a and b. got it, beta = 2.01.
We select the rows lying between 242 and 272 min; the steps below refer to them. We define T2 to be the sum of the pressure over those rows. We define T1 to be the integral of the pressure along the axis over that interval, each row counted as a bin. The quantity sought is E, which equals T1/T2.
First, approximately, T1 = 133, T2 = 53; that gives 2.50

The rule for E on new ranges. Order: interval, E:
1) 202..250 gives 2.53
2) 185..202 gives 2.43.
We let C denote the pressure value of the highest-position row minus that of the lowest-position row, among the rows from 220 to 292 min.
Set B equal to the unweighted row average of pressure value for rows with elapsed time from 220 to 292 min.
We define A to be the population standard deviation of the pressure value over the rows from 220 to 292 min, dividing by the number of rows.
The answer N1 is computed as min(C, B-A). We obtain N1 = 0.0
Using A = 0.27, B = 4.41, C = -0.03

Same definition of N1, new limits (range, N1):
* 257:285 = 0.3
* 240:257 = -0.4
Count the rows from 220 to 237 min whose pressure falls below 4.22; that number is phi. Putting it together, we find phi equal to 2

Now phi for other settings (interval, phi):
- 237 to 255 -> 0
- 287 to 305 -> 2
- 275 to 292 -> 3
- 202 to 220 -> 5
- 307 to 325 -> 0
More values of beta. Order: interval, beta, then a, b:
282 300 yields 2.24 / 0.97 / 5.15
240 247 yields 1.24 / 0.31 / 4.99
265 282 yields 1.40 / 0.44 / 4.46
